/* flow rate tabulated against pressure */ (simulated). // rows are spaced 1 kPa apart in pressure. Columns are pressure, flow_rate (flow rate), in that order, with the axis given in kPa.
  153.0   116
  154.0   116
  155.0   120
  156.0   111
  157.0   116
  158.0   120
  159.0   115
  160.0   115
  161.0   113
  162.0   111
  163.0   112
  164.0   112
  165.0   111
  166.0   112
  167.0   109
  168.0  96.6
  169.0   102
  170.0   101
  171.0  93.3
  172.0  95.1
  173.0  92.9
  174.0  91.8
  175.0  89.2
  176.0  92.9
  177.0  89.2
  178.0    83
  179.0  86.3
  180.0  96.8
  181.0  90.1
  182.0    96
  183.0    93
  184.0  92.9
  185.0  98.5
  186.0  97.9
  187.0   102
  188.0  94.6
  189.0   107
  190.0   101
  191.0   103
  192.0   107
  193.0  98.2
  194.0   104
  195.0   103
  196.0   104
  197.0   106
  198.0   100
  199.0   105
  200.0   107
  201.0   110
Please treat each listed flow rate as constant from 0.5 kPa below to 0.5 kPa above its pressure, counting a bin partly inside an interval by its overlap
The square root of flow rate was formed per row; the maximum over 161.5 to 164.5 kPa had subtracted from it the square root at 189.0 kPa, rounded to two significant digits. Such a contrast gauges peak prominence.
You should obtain 0.24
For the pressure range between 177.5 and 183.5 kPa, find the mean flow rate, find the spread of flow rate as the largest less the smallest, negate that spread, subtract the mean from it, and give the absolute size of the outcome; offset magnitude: 105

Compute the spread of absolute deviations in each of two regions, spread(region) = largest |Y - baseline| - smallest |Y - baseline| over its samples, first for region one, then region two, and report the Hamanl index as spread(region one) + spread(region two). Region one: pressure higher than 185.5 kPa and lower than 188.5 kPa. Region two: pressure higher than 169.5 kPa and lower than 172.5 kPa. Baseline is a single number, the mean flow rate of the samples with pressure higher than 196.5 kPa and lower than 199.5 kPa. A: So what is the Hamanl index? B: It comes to 15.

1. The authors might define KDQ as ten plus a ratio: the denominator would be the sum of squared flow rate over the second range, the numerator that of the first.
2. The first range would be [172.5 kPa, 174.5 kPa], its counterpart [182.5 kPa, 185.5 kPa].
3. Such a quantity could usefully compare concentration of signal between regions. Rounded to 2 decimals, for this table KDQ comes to 10.63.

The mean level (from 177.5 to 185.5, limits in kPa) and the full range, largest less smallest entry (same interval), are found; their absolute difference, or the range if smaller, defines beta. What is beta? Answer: 15.5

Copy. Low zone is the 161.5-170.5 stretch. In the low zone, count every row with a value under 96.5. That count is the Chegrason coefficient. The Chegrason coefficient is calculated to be 0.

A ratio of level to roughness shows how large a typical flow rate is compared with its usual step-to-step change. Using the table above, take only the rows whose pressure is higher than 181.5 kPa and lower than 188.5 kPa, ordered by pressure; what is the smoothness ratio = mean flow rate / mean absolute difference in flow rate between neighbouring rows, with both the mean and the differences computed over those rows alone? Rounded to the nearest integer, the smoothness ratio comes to 28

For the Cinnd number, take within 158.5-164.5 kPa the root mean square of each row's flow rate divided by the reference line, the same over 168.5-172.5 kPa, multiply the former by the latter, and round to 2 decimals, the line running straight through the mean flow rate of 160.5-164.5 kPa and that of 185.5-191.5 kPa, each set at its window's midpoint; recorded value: 0.91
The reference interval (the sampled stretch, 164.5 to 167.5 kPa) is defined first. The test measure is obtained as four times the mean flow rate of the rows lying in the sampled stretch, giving 443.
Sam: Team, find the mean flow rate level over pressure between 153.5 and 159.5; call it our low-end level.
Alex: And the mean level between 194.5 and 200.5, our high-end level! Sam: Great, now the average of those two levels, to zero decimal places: 110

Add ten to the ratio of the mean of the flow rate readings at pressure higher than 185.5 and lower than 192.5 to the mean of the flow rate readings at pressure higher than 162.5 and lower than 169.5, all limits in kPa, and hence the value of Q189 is 10.9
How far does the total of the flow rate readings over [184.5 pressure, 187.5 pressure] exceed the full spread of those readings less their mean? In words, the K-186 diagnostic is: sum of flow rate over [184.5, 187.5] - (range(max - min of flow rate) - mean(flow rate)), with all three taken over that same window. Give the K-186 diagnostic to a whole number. 394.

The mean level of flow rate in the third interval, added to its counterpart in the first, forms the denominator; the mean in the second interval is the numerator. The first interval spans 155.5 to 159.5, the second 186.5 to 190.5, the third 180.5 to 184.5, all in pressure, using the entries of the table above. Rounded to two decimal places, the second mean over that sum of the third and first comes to 0.49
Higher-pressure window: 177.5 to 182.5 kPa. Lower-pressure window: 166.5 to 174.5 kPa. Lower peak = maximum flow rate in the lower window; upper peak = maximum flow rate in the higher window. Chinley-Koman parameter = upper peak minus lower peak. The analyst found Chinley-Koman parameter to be -12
